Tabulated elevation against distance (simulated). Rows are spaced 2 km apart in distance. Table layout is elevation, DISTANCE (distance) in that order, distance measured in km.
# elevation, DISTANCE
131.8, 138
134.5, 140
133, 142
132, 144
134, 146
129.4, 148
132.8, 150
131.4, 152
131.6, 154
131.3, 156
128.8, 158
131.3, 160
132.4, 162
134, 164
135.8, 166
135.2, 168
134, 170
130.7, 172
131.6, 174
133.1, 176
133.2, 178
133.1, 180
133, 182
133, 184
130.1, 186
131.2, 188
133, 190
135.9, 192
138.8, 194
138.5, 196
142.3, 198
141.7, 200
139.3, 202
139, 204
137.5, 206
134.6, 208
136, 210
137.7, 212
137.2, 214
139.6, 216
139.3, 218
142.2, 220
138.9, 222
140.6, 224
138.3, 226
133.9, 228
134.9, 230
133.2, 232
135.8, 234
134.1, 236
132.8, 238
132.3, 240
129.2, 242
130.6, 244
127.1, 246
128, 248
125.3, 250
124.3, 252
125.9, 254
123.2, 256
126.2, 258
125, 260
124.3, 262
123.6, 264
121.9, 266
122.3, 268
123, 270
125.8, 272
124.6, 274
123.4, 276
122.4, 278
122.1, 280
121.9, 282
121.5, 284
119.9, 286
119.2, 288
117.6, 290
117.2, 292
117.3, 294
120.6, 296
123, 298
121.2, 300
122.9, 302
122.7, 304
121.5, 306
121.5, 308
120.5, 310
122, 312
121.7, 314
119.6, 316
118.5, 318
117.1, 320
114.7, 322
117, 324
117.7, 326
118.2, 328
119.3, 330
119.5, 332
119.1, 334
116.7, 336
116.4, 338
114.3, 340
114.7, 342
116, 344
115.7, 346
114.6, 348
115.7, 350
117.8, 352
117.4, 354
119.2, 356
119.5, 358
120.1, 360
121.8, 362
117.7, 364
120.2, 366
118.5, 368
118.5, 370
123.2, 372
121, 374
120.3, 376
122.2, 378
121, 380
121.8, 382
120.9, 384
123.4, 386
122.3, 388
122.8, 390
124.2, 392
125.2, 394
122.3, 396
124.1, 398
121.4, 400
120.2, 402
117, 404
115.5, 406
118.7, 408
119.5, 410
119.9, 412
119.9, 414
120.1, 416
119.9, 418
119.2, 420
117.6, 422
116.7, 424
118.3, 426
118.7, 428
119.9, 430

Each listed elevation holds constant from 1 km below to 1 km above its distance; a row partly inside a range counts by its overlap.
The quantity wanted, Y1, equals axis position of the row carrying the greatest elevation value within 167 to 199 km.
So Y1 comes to 198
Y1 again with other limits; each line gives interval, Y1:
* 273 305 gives 274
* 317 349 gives 332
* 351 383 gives 372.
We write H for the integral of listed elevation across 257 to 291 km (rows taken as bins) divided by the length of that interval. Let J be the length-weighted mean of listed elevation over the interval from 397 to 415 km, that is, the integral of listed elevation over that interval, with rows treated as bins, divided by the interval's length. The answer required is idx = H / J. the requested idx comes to 1.03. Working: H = 123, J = 120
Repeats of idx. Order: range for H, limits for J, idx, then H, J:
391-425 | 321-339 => 1.02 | 120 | 118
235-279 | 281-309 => 1.05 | 126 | 121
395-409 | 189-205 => 0.87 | 120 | 139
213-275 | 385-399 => 1.06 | 130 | 123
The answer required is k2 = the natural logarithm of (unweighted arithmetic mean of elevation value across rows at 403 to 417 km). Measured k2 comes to 4.78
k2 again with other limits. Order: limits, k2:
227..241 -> 4.90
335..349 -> 4.75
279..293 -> 4.79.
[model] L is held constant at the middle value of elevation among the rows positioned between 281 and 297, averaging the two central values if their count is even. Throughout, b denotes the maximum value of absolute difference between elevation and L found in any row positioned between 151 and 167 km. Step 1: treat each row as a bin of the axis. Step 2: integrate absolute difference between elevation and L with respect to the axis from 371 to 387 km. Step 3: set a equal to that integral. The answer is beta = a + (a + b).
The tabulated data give 86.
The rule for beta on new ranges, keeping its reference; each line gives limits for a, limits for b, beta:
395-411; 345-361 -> 74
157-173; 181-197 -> 442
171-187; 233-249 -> 422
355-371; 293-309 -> 35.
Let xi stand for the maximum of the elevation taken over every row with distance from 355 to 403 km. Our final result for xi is 125.2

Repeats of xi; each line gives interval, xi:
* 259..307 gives 125.8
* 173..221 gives 142.3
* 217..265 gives 142.2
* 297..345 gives 123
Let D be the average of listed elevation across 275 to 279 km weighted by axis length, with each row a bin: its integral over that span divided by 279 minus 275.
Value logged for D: 123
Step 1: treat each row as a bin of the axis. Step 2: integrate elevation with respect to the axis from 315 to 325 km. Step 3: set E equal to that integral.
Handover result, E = 1174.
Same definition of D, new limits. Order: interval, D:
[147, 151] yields 131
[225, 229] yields 136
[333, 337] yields 118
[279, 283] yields 122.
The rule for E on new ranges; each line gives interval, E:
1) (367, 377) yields 1203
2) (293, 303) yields 1210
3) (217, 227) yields 1399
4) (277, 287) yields 1216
